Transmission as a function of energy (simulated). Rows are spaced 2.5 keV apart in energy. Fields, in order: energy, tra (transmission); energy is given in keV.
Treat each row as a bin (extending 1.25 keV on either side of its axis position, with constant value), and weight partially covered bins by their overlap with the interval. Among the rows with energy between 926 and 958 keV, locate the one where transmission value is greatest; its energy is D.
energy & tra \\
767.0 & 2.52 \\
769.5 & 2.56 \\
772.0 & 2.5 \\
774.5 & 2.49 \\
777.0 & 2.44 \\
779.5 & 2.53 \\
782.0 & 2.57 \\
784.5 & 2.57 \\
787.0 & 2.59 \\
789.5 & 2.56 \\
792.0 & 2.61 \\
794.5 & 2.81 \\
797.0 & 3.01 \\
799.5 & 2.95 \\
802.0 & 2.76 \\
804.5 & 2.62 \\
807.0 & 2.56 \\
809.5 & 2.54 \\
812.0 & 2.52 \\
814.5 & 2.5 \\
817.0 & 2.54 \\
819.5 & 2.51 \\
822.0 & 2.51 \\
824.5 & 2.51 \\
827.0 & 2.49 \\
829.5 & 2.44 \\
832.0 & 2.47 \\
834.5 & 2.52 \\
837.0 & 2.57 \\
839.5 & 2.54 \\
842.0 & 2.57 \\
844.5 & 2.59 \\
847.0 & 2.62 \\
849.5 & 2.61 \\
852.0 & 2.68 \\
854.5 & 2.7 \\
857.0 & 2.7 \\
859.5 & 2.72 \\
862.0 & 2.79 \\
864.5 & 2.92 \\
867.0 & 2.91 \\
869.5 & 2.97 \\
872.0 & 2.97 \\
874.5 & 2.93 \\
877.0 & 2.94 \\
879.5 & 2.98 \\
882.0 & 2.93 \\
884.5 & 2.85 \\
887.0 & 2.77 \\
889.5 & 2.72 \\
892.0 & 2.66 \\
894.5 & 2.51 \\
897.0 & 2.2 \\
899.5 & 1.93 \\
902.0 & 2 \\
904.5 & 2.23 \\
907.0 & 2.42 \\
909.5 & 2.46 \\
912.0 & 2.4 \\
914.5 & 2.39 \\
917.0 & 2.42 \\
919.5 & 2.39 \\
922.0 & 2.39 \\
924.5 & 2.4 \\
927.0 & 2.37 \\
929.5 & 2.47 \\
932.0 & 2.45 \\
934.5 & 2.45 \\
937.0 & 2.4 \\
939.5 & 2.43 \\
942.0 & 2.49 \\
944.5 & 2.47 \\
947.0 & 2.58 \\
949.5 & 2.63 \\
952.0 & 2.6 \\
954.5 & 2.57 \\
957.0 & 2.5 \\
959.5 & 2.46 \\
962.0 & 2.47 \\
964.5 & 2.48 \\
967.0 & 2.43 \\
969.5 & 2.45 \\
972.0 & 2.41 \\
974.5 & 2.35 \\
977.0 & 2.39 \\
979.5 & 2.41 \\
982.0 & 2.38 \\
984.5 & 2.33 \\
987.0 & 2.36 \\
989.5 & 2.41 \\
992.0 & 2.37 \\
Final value 949.5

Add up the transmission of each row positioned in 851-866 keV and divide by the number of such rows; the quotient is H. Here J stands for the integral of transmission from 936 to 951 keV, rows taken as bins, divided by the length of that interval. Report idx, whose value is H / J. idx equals 1.10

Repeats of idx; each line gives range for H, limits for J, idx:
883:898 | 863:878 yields 0.89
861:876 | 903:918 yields 1.22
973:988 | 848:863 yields 0.88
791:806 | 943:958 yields 1.09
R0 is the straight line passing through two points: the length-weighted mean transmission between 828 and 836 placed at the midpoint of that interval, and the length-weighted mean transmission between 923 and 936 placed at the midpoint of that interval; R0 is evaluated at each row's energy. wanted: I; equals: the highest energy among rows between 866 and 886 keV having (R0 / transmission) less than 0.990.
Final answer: 884.5 keV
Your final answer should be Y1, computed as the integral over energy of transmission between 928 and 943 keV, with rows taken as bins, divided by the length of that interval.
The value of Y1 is 2.45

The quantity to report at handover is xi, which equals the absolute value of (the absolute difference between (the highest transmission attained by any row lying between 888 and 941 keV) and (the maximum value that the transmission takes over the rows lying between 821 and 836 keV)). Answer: 0.2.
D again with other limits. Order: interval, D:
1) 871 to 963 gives 879.5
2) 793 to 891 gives 797.0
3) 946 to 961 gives 949.5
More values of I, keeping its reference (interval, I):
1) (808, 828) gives 824.5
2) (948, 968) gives 964.5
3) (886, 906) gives 894.5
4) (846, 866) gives 864.5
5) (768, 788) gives 787.0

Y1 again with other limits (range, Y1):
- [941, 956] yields 2.56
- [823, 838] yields 2.50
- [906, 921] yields 2.41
